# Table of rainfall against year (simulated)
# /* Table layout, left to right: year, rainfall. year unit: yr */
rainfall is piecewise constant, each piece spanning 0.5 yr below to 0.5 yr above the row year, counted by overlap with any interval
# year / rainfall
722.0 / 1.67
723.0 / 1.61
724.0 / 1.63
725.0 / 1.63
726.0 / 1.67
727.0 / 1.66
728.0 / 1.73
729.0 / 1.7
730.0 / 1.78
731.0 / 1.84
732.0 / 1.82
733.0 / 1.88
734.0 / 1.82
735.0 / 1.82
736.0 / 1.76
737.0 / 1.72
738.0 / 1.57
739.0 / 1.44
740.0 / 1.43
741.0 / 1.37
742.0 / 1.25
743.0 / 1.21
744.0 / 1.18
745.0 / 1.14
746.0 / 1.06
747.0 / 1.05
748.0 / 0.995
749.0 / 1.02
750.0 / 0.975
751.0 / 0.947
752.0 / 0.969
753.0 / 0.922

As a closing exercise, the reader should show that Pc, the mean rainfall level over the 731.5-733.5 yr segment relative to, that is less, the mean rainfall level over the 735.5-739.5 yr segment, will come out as 0.23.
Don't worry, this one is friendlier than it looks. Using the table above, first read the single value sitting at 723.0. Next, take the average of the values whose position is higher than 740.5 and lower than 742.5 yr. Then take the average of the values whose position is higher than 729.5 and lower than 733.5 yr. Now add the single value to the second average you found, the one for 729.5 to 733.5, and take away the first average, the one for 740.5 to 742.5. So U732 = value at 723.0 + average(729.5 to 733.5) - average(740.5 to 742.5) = 2.1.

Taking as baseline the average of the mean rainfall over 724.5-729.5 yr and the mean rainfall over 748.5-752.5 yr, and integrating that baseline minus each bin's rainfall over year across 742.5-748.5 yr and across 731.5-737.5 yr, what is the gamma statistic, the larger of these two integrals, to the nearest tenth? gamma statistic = 1.3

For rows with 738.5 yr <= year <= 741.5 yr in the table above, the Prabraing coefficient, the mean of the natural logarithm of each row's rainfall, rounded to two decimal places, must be 0.35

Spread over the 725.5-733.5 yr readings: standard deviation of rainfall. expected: 0.08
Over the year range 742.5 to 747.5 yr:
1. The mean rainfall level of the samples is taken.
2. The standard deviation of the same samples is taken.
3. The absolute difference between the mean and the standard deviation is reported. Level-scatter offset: 1.06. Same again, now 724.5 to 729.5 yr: 1.64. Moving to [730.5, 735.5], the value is 1.81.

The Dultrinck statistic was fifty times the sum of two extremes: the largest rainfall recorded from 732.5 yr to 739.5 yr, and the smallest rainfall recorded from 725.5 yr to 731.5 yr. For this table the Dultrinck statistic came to 177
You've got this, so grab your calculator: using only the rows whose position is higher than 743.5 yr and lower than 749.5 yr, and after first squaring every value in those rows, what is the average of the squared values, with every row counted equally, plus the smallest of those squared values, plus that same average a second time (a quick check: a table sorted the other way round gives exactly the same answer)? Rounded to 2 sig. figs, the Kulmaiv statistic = 3.3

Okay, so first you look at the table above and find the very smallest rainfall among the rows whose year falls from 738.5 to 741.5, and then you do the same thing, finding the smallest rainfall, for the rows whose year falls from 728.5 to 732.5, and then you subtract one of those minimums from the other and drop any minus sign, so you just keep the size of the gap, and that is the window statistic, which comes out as 0.33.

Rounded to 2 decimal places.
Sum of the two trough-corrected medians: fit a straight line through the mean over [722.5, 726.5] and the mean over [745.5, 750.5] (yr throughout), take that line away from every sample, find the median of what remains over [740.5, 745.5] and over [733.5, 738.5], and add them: 0.49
